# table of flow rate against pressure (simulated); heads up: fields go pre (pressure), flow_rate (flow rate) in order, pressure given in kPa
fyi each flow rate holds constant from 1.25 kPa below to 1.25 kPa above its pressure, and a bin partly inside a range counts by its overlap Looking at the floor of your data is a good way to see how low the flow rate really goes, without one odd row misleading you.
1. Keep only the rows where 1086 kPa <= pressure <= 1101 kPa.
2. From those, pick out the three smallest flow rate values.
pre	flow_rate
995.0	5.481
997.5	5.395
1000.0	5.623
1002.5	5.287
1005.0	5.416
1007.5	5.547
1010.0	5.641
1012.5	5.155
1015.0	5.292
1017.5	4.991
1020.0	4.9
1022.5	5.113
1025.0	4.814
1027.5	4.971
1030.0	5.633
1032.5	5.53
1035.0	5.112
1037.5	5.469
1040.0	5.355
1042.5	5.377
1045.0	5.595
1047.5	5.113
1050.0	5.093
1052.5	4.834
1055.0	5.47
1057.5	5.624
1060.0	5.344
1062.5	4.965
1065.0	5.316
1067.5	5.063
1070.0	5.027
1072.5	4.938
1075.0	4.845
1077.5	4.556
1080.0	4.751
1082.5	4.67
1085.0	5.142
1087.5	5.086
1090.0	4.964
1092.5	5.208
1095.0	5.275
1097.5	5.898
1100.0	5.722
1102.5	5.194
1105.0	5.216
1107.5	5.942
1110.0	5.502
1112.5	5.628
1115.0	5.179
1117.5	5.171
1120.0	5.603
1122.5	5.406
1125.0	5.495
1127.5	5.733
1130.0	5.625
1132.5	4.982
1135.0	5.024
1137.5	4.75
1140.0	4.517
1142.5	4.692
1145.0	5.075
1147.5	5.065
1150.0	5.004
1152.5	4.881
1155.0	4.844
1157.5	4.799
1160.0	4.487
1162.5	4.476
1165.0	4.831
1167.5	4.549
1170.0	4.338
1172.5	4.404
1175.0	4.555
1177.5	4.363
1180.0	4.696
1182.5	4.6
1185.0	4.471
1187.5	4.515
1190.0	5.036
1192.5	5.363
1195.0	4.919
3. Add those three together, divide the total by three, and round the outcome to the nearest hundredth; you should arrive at 5.09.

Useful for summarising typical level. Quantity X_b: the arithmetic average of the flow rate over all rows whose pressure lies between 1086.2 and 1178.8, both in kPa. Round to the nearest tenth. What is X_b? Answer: 5.1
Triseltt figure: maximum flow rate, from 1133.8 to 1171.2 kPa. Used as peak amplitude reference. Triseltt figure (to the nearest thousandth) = 5.075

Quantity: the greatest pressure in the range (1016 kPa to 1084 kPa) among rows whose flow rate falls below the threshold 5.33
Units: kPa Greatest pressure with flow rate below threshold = 1082.5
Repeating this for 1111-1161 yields 1160.0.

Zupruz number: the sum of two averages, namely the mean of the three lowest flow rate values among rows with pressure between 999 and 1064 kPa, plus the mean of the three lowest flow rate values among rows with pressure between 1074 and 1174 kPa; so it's 9.26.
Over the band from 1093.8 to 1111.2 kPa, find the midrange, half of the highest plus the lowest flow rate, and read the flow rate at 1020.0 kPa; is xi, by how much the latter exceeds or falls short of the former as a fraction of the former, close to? -0.12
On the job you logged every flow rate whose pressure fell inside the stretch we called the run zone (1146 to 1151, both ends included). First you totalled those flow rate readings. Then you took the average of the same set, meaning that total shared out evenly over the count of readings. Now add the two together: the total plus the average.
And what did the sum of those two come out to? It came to 15.1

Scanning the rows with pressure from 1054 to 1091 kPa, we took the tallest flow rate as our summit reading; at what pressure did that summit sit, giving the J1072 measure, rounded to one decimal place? 1057.5 kPa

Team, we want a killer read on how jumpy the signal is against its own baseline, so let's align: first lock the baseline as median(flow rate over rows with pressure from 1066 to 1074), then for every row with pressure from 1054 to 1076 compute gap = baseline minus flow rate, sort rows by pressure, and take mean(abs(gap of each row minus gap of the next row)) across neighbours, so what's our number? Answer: 0.20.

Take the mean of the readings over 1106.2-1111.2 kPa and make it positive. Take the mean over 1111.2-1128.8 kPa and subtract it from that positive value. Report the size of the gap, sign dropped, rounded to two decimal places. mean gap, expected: 0.26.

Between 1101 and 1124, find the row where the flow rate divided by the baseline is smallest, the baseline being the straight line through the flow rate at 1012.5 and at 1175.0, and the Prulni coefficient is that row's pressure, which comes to 1102.5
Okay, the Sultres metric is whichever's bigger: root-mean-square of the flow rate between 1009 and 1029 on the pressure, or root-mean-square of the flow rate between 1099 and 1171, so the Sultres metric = 5.12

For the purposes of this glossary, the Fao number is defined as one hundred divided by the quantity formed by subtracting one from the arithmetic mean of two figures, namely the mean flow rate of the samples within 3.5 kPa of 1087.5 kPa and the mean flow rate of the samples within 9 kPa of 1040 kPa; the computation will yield 23.7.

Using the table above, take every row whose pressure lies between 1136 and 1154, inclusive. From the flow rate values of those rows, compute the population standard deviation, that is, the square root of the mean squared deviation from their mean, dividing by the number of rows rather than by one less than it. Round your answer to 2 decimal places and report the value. 0.20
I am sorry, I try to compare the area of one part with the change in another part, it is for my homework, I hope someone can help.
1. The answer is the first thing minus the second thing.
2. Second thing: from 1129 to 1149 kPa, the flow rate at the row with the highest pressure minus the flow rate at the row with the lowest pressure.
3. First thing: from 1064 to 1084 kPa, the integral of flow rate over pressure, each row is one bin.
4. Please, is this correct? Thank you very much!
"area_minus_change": 98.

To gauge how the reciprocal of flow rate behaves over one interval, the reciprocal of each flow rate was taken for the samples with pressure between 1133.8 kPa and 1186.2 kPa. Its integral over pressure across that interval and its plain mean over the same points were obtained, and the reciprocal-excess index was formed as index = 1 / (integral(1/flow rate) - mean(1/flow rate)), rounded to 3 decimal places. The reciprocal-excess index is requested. 0.091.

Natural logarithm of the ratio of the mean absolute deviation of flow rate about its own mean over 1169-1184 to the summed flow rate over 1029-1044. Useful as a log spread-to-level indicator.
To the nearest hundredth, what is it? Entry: -5.57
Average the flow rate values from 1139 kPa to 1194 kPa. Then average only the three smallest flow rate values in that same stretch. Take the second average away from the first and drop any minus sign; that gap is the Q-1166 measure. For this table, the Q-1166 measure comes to 0.34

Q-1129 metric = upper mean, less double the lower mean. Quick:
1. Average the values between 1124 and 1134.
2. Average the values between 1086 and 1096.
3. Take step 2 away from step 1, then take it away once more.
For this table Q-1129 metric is -4.8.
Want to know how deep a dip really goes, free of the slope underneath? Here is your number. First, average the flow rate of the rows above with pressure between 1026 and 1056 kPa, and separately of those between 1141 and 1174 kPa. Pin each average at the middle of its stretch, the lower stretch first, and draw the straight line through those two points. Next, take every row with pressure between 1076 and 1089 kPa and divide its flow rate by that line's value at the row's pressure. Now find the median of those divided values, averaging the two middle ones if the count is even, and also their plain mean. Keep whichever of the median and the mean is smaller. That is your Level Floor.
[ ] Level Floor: 0.93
